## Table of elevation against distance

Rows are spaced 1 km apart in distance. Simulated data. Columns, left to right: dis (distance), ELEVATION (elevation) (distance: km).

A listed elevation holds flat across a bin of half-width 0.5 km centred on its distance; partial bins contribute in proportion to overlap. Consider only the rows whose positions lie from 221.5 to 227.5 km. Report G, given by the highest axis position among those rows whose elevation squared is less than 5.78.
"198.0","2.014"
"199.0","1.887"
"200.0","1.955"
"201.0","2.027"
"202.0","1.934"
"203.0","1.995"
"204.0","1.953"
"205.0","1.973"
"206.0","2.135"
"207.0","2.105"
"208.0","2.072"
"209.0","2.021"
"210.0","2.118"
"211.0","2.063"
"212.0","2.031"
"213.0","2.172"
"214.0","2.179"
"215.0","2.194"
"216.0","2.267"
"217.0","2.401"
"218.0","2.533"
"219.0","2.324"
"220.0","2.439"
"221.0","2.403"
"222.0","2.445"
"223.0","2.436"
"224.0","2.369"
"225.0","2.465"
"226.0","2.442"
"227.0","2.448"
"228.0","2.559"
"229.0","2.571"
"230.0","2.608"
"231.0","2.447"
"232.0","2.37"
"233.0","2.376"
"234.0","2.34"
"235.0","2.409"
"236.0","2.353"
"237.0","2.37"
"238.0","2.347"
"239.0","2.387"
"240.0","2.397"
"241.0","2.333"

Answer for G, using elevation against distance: 224.0 km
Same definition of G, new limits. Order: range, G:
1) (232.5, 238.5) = 238.0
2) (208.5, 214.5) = 214.0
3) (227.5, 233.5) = 233.0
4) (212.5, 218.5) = 217.0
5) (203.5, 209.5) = 209.0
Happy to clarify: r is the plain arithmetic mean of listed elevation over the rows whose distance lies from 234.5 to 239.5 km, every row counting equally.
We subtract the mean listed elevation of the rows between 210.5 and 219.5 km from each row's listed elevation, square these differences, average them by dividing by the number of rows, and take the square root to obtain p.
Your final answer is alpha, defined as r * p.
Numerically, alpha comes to 0.36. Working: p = 0.15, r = 2.37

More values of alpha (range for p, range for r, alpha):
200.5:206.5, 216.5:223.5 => 0.16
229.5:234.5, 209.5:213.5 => 0.20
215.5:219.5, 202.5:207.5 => 0.20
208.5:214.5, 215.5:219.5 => 0.15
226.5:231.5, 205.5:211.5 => 0.14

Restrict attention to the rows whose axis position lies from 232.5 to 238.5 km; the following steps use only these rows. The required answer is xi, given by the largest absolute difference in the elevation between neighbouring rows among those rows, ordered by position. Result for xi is 0.07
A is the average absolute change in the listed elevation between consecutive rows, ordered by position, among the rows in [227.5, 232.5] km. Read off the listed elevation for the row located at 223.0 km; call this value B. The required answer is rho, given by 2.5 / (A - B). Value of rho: -1.06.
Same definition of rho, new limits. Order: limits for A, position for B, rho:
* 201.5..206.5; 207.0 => -1.23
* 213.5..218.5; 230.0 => -0.99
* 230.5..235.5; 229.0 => -0.99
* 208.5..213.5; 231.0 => -1.06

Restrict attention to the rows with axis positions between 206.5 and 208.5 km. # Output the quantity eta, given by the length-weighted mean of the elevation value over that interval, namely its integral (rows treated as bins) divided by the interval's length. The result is 2.09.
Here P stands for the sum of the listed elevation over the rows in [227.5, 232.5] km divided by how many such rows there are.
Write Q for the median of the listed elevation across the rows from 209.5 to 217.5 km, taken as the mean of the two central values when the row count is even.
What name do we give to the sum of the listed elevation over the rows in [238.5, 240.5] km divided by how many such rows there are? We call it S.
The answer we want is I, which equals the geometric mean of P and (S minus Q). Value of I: 0.74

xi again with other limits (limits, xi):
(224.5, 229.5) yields 0.11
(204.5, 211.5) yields 0.16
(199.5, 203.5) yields 0.09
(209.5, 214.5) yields 0.14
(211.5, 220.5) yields 0.21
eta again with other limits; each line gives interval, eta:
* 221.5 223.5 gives 2.44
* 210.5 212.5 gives 2.05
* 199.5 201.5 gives 1.99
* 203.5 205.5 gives 1.96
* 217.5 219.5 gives 2.43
